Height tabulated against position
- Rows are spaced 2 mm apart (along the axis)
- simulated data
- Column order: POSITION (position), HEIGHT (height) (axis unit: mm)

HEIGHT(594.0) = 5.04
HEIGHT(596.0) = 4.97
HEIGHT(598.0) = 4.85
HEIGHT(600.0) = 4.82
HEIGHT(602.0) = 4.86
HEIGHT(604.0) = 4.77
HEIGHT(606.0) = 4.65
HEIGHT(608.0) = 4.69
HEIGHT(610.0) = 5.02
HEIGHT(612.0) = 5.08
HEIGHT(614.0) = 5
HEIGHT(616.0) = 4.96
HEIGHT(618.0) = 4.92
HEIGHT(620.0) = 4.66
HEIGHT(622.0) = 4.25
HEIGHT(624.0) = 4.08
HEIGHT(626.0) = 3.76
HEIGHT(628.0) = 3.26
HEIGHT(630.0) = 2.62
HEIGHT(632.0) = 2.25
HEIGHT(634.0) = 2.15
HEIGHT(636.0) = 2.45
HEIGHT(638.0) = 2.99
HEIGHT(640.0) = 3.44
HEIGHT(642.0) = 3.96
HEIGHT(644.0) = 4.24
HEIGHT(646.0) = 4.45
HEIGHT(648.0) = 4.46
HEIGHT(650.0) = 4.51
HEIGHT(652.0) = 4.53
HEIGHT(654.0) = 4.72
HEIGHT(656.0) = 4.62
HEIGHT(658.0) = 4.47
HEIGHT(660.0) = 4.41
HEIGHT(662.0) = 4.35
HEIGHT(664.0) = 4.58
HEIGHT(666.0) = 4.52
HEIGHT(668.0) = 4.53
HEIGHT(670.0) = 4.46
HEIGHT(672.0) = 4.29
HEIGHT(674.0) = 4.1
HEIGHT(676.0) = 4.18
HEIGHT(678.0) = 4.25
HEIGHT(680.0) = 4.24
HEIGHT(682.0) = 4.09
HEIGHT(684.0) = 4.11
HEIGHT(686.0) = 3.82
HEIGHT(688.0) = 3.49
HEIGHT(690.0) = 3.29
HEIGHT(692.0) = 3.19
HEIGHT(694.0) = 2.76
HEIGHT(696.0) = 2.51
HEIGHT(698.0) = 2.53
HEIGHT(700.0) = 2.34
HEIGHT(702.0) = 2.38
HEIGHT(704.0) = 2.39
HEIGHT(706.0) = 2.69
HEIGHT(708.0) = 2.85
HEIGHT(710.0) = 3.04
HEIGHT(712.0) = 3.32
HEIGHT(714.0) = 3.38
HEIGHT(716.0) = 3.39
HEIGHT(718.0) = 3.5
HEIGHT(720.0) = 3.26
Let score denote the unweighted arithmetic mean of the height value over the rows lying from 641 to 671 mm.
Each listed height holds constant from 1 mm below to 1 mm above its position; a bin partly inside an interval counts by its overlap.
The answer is 4.5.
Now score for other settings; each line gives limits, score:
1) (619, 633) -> 3.6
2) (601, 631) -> 4.4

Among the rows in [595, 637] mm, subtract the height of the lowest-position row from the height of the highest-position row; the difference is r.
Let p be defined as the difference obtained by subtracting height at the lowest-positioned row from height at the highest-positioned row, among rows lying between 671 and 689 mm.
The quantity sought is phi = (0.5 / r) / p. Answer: 0.2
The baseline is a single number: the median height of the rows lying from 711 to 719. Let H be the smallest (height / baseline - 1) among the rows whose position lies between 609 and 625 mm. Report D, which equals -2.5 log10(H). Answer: 1.7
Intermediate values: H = 0.21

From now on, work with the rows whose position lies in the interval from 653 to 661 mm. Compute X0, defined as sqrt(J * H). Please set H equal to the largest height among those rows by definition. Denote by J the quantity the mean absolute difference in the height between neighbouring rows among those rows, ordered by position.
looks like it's 0.7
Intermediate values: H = 4.72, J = 0.10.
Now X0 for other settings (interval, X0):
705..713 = 0.8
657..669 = 0.6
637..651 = 1.1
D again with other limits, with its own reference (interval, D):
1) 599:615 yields 1.1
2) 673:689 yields 3.8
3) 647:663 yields 1.4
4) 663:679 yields 1.7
